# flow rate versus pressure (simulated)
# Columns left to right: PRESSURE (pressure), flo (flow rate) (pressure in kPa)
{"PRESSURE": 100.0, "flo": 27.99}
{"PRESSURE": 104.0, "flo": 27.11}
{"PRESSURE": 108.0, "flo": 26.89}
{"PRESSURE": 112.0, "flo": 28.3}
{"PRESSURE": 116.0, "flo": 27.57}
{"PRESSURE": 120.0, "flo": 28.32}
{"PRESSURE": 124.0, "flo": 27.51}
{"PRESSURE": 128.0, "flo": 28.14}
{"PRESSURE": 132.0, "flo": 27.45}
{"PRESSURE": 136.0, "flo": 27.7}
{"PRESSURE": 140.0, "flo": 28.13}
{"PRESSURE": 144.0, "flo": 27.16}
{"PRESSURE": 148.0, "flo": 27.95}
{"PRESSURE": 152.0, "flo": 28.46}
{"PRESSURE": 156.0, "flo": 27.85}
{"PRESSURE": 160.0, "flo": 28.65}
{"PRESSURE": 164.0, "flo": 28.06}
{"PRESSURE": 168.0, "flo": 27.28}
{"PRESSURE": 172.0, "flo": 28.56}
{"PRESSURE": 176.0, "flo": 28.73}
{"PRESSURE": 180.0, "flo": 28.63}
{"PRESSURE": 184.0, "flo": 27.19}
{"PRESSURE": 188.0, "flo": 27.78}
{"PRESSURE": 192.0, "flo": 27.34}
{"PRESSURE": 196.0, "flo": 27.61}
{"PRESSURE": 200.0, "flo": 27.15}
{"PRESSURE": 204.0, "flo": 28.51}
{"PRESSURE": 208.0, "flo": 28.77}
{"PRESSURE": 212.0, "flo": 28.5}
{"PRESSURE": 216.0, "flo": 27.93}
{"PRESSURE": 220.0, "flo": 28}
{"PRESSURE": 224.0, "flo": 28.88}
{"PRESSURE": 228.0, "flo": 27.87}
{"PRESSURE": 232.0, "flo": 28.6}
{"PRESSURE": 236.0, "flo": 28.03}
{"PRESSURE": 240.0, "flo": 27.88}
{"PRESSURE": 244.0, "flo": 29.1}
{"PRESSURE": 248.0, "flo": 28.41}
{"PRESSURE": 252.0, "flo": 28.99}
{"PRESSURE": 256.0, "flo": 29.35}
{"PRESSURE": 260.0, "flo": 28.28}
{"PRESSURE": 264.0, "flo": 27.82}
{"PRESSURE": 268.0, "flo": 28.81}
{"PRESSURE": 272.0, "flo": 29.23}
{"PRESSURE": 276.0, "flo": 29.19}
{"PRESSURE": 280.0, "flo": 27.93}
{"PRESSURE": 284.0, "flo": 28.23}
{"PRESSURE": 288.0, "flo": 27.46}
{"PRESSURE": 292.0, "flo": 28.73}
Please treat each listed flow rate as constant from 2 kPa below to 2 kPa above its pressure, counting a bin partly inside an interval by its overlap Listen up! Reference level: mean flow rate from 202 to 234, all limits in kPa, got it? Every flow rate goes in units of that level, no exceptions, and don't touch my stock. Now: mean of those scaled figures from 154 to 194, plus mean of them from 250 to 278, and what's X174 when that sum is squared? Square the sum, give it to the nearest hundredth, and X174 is 4.01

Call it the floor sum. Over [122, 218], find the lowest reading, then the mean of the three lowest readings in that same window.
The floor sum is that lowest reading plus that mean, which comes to 54.3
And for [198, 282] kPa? 54.8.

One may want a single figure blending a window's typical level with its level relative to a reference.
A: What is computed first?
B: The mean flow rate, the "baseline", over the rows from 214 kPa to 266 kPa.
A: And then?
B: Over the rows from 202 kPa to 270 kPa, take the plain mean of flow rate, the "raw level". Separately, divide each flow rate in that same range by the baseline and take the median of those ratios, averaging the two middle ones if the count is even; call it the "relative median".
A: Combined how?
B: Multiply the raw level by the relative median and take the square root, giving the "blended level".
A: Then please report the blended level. 5.34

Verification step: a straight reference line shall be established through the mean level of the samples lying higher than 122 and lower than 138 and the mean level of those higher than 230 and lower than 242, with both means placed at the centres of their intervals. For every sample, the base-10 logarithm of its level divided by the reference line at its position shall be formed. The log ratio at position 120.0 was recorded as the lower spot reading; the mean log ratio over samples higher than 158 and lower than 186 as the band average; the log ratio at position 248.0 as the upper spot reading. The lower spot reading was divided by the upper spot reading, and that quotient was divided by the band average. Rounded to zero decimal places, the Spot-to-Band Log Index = 879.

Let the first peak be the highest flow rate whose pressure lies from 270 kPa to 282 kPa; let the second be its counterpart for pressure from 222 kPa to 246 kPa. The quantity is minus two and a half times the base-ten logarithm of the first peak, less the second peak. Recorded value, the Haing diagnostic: -32.8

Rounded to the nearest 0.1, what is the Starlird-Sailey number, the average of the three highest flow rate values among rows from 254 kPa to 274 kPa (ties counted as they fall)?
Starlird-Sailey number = 29.1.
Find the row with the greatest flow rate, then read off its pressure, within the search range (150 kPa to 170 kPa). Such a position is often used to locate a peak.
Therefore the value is 160.0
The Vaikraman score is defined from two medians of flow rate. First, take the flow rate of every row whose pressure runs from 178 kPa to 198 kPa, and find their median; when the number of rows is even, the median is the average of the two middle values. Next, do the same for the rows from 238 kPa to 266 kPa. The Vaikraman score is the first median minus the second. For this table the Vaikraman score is -0.80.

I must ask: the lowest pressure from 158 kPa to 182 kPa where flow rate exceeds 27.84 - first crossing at 160.0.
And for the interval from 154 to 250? 156.0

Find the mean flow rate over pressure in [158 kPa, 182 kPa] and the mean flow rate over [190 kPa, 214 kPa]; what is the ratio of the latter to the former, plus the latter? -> 29.0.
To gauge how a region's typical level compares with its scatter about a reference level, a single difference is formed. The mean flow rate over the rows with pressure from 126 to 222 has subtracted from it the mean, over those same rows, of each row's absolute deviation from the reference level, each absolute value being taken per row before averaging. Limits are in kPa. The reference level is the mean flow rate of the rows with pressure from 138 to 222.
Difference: 27.5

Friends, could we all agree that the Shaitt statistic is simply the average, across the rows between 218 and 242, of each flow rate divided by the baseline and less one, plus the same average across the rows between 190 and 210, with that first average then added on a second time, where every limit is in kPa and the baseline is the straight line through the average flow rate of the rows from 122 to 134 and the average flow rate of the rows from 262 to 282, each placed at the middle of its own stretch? -0.018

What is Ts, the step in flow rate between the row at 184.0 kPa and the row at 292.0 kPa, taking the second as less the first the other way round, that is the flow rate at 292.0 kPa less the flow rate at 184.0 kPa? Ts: 1.5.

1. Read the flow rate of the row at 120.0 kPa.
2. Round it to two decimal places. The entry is 28.32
